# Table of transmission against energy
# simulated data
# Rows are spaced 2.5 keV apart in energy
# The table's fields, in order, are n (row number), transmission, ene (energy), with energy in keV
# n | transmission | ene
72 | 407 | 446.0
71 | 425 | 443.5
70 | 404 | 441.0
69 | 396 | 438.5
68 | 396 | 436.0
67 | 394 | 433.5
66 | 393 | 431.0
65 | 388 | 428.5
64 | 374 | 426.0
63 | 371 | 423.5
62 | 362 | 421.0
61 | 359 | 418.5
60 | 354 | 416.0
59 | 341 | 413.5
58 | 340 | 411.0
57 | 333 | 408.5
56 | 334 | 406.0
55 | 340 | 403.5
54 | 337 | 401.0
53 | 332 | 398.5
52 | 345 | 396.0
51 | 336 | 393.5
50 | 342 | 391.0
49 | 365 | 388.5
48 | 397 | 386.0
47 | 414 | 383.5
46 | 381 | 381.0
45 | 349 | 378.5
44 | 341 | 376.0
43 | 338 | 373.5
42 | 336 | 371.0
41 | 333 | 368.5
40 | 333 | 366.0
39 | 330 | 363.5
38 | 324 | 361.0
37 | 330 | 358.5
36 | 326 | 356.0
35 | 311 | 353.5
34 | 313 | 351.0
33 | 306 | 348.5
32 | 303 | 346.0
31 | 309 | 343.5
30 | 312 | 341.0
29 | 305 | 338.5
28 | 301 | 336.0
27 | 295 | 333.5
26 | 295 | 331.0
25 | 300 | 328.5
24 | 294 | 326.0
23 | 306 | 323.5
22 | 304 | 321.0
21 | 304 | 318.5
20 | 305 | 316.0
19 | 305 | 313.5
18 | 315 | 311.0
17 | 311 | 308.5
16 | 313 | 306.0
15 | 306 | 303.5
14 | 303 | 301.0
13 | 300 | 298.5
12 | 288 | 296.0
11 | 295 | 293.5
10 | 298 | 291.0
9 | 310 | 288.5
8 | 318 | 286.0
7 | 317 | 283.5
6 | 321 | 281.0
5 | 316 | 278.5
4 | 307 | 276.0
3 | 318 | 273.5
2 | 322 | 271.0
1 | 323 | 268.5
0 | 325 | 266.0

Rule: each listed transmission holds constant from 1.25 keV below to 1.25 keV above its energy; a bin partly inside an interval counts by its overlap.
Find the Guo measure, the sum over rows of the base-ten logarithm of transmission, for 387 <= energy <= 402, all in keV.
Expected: 15.2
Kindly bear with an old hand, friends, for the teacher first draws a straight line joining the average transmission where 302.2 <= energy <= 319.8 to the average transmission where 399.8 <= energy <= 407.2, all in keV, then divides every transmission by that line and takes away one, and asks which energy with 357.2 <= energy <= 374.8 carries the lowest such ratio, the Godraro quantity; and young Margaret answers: 361.0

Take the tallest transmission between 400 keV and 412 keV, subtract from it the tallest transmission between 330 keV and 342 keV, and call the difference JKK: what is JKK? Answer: 28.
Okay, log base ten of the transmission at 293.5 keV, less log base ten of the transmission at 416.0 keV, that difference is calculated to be -0.08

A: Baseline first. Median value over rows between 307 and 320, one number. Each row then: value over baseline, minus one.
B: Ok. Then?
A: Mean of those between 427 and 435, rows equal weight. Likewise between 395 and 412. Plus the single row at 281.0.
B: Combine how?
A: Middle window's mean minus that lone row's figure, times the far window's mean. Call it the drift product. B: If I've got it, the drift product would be 0.015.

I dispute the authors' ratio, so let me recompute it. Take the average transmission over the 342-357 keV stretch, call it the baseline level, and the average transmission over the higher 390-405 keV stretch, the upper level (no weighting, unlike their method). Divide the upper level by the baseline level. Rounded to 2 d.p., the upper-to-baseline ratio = 1.09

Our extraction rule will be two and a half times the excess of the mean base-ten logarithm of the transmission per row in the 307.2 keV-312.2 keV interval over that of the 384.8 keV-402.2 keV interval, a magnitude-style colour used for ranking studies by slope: -0.121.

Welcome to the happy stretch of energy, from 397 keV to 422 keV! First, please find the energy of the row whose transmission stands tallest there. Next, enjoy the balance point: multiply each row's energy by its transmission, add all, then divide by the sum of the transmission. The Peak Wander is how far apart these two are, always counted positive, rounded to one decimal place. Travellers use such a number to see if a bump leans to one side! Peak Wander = 11.1 keV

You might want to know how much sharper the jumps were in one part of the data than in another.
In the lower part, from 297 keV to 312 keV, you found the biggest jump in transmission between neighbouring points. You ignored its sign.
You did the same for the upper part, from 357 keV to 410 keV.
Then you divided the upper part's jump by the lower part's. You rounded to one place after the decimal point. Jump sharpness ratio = 4.7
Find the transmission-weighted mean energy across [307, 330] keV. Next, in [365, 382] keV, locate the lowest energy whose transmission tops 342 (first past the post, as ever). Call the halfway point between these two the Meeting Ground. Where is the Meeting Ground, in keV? 348.5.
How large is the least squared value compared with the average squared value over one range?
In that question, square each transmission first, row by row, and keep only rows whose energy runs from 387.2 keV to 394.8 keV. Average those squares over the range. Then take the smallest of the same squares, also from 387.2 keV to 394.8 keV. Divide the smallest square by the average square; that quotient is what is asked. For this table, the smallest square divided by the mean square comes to 0.93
